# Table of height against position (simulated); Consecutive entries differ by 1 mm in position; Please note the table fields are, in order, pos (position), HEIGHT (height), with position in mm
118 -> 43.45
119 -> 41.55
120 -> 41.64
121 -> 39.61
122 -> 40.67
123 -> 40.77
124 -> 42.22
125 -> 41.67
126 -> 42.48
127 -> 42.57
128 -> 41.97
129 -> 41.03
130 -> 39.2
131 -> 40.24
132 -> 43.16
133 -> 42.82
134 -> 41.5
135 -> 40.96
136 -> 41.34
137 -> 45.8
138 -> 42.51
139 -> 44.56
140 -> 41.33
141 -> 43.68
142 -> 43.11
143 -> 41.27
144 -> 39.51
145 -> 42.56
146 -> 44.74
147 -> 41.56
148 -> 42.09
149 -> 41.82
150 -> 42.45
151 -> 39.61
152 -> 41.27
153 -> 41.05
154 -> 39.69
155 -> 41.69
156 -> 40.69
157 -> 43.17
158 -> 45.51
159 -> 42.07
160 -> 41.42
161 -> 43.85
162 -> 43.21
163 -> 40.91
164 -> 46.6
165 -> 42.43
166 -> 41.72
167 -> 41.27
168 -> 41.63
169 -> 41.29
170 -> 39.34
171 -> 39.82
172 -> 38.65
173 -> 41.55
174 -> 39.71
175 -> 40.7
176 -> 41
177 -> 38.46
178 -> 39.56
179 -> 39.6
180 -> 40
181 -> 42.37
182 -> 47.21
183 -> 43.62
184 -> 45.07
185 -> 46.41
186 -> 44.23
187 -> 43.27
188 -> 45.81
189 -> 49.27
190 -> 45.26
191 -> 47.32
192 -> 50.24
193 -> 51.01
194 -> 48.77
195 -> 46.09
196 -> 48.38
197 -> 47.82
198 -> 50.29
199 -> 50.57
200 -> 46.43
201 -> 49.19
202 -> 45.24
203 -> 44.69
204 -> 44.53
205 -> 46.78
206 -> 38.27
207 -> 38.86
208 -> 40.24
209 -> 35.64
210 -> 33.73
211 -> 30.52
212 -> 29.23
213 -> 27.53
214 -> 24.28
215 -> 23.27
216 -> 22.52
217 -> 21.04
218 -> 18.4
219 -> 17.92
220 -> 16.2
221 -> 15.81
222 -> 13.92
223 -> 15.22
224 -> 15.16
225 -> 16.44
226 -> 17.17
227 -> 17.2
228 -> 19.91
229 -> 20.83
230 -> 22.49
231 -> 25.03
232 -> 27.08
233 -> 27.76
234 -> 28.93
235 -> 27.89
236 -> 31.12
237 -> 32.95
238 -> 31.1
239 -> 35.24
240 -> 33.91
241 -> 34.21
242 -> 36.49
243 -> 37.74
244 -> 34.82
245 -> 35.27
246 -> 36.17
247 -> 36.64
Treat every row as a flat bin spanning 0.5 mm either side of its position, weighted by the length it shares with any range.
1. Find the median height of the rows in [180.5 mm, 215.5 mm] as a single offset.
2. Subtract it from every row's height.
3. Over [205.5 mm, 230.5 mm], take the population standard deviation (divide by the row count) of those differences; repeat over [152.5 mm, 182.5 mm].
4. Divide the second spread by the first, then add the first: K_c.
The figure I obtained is 8.4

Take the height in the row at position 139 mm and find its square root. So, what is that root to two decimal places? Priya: 6.68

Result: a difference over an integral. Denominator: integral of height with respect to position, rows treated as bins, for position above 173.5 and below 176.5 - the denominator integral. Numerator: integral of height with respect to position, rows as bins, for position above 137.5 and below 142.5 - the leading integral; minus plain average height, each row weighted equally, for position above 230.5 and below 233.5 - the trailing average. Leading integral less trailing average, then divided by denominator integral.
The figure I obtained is 1.6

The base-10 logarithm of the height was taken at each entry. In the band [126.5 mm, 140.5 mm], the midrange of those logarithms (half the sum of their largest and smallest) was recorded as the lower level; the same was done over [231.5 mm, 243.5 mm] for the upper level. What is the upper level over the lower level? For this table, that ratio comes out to 0.92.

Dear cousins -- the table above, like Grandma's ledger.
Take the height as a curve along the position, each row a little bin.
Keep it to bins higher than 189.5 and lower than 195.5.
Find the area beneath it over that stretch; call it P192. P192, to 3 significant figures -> 289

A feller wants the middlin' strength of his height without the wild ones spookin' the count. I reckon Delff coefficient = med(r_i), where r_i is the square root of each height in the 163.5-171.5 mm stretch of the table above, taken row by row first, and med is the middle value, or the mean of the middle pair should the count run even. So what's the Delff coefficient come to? 6.44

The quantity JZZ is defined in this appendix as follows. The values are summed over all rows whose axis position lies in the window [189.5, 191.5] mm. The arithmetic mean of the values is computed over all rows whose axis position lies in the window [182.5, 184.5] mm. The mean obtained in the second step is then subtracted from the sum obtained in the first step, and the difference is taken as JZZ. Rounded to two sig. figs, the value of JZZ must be 48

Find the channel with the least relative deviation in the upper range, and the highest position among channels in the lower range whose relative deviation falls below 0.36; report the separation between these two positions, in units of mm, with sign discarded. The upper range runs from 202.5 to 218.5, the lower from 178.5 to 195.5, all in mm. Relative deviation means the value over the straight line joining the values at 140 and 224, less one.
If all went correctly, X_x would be 39 mm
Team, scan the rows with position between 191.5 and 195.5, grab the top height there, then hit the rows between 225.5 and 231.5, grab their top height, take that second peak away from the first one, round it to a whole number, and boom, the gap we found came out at 26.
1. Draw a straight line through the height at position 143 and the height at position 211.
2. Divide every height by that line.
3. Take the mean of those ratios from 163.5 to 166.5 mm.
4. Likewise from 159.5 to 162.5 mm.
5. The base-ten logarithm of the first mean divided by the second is 0.015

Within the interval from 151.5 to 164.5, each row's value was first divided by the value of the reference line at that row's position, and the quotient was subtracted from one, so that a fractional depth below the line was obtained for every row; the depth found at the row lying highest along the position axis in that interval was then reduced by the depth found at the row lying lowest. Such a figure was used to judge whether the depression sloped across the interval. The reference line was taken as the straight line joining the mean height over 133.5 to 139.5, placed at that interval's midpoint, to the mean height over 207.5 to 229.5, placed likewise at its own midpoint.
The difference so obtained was -0.24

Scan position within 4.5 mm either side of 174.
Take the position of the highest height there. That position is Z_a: 173 mm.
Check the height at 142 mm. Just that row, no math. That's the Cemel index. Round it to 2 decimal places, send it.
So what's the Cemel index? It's 43.11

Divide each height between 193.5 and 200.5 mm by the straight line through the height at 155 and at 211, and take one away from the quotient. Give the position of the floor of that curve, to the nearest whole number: 195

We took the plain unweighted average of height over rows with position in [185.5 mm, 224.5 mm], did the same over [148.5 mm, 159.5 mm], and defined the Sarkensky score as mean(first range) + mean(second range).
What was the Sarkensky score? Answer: 78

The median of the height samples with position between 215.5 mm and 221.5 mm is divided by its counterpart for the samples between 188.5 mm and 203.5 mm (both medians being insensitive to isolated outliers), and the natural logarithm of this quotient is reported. -1.0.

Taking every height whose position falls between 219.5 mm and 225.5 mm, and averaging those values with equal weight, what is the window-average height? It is 15.5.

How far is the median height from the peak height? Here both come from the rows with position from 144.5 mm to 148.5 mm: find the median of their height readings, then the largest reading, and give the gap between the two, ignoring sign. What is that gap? 2.4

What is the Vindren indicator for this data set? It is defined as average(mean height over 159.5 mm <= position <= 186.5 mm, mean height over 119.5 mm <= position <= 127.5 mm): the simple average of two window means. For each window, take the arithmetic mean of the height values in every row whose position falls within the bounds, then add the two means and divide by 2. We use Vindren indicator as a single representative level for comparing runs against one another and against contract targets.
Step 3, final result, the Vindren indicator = 41.7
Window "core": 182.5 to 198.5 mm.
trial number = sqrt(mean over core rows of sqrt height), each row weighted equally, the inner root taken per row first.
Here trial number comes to 2.62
